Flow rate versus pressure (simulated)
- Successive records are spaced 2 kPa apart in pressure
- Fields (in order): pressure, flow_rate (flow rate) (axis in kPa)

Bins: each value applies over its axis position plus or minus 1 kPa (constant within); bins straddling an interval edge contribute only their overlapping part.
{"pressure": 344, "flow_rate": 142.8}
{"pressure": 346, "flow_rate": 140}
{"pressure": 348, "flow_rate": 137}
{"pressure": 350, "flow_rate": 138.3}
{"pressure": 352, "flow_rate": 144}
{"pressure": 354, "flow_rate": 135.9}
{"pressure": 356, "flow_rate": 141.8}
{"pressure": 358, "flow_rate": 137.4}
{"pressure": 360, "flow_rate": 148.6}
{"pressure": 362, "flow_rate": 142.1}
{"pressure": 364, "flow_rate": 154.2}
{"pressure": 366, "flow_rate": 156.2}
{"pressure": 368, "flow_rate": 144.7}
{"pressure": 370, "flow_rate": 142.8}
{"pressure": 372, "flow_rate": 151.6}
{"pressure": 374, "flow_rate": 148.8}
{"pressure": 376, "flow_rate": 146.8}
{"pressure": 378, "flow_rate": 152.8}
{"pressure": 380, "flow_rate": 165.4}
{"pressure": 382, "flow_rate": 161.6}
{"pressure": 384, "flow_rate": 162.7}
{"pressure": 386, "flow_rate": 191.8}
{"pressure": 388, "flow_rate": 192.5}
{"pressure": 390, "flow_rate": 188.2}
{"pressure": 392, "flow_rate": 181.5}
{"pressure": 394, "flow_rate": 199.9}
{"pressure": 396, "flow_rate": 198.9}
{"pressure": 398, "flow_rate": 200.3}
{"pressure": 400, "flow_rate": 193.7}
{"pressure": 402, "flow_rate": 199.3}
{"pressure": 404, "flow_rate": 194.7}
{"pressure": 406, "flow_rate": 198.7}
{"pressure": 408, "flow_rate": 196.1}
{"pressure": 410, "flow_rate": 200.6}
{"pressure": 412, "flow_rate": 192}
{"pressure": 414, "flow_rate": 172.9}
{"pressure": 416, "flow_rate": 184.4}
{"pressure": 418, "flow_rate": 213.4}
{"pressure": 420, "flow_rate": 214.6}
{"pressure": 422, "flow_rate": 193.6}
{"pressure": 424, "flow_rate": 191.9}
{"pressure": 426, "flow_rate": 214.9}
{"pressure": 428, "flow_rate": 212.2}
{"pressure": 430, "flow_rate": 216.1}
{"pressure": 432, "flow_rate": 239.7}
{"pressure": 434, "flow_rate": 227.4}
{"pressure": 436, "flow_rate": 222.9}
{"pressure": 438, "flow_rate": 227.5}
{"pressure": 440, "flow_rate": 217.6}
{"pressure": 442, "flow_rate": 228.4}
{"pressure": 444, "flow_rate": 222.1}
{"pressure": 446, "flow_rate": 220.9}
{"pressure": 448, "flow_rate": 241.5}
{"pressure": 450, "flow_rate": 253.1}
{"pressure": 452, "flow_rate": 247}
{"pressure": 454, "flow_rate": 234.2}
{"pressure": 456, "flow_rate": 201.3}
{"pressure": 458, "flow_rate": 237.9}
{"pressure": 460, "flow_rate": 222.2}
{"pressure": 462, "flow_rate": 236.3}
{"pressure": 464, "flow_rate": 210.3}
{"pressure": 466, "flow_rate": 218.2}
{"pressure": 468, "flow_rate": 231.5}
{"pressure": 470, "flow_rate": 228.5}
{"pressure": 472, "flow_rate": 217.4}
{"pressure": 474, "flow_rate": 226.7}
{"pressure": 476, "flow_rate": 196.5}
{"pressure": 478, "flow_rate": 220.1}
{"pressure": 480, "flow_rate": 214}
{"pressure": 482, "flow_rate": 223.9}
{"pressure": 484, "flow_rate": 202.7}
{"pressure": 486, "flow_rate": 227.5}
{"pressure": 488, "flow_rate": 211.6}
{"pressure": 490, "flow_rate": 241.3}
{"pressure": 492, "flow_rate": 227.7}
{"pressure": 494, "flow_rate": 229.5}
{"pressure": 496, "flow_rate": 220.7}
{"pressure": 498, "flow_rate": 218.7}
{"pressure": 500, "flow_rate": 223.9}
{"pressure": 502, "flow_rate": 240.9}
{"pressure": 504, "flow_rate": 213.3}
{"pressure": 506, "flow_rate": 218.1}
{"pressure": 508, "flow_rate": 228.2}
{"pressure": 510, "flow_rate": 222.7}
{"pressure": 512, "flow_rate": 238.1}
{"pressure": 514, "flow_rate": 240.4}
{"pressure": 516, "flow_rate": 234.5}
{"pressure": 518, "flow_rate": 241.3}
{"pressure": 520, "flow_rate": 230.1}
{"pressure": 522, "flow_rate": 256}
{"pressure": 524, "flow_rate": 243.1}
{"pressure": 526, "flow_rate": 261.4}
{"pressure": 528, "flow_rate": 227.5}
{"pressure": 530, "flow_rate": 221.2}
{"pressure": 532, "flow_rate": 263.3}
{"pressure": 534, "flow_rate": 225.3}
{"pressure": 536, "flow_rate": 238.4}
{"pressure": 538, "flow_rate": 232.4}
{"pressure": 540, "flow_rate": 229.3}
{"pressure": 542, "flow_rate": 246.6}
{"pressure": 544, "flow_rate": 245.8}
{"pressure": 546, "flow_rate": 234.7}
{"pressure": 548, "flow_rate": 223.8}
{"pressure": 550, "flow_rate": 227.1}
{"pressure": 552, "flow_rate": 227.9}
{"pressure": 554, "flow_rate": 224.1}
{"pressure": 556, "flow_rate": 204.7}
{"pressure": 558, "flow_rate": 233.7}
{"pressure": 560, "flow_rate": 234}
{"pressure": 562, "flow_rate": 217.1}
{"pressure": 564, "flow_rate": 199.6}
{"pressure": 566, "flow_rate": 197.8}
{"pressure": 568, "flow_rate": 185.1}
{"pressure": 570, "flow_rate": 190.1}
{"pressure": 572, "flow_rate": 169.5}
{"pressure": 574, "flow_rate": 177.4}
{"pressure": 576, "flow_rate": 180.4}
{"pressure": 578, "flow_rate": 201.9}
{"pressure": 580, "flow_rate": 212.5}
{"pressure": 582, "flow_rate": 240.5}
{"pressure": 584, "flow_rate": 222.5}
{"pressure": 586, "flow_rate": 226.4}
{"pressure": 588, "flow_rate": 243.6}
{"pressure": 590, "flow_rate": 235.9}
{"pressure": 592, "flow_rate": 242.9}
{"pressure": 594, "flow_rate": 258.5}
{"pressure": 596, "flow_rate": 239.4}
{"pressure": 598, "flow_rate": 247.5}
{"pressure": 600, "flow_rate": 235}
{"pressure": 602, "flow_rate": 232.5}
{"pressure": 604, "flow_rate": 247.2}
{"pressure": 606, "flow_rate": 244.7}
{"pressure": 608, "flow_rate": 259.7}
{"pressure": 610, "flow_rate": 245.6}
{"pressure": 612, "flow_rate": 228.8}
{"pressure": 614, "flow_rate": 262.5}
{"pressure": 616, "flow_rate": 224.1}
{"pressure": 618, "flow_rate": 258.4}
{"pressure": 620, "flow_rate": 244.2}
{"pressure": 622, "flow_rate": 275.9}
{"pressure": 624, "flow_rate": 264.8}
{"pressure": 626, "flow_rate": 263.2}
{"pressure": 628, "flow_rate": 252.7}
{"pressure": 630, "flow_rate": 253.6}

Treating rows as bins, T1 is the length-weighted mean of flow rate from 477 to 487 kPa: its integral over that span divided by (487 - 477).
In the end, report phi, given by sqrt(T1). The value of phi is 14.8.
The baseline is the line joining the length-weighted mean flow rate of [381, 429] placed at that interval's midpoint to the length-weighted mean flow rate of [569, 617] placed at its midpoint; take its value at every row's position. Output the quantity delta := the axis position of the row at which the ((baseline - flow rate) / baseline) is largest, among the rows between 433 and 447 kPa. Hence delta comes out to 440 kPa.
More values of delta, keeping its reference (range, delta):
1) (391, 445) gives 414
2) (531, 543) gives 534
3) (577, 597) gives 578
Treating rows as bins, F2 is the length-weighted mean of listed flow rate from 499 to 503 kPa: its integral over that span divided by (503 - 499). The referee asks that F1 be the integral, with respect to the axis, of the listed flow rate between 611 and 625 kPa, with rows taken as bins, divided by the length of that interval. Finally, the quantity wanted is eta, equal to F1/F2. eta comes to 1.08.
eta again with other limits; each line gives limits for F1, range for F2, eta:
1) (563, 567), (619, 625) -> 0.76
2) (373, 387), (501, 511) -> 0.72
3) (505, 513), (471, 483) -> 1.05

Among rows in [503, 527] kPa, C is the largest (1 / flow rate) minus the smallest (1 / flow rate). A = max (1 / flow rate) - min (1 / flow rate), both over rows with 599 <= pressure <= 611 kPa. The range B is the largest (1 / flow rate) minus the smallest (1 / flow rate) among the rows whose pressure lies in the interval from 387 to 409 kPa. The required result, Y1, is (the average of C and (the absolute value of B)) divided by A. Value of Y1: 1.5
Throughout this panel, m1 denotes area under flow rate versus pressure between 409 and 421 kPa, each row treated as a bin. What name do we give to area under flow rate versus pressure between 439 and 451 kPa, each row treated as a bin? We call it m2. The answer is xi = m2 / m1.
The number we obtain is 1.17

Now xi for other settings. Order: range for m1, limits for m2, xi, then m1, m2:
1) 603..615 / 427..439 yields 0.90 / 2977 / 2692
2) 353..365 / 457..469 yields 1.58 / 1720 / 2713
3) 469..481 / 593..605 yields 1.12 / 2606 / 2920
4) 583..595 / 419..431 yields 0.87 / 2860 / 2487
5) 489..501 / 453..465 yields 0.99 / 2724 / 2684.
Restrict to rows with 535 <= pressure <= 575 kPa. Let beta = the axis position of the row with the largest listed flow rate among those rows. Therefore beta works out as 542 kPa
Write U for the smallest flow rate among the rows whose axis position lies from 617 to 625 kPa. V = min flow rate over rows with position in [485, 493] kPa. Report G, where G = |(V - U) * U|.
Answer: 7961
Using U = 244.2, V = 211.6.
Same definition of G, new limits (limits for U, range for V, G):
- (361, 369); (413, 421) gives 4377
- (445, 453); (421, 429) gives 6406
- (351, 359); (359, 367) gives 843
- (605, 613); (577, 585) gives 6155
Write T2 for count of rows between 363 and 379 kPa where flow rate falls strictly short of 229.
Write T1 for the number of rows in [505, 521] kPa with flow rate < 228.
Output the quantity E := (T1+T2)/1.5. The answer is 6.7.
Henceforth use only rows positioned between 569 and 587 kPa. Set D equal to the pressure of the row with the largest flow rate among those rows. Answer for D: 582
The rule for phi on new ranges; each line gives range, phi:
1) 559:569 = 14.4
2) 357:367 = 12.2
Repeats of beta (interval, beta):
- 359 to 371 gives 366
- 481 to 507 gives 490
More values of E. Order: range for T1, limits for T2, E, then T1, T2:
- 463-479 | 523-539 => 6.0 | 6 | 3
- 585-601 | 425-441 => 5.3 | 1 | 7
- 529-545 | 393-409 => 6.7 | 2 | 8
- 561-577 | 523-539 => 7.3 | 8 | 3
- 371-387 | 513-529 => 6.0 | 8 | 1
